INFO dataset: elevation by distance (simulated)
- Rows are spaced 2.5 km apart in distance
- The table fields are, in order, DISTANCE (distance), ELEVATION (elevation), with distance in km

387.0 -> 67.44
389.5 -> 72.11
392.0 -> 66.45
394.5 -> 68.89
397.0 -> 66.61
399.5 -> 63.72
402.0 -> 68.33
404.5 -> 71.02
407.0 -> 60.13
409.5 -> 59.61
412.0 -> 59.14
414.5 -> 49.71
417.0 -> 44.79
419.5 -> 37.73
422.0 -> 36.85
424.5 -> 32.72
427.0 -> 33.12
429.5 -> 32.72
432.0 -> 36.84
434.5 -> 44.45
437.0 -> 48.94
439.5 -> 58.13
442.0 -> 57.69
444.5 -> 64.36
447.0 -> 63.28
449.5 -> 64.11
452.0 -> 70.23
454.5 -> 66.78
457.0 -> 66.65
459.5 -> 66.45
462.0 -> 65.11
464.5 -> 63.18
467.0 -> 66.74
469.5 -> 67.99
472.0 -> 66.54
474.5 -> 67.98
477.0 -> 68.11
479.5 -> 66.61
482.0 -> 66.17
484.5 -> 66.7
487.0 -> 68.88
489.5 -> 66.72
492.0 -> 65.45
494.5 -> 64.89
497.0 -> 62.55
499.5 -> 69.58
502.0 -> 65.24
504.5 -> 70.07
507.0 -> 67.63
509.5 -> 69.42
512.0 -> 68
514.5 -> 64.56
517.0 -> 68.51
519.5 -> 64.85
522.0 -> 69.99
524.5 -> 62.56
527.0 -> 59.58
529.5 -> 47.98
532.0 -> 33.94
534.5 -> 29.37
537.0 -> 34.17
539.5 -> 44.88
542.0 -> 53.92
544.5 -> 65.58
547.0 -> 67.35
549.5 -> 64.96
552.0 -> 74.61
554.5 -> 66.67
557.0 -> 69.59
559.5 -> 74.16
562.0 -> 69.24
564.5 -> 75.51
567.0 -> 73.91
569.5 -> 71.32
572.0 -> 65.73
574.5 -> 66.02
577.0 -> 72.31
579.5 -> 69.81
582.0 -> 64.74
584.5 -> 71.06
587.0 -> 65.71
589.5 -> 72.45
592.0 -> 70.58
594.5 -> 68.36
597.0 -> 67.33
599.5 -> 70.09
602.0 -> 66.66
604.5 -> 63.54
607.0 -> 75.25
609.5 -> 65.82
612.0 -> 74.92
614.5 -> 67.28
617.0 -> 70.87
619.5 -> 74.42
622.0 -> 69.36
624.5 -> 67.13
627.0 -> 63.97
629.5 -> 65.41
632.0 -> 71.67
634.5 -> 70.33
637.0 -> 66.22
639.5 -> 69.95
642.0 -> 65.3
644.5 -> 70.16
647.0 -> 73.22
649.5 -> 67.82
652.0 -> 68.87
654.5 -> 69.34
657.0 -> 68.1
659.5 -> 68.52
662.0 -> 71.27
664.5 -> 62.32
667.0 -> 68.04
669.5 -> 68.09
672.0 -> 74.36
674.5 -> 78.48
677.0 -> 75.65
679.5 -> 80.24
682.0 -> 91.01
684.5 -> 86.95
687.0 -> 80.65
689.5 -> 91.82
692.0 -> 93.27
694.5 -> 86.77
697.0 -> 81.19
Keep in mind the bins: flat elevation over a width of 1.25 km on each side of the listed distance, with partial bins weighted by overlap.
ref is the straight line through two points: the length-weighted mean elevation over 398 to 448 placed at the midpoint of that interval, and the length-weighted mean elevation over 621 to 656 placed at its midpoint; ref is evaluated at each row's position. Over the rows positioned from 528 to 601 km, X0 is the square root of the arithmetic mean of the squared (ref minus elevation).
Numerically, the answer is 11.6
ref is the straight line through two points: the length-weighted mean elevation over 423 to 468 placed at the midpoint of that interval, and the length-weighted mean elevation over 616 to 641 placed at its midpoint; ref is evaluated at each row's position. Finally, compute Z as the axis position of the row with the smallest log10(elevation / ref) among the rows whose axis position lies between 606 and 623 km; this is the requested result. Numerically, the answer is 609.5 km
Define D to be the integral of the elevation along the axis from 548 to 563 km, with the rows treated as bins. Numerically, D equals 1048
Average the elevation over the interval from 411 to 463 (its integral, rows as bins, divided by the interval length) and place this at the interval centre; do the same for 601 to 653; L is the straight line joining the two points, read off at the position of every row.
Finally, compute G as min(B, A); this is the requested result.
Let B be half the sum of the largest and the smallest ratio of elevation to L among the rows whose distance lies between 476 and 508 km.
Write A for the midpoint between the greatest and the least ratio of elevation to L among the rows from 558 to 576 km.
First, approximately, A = 1.11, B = 1.15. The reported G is 1.11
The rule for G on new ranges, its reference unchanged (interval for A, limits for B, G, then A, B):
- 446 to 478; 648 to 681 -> 0.98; 1.23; 0.98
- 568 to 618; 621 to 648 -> 0.98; 1.03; 0.98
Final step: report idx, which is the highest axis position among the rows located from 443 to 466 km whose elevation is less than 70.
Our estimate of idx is 464.5 km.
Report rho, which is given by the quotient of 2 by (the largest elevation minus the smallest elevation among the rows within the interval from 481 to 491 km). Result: 0.74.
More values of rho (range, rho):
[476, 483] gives 1.03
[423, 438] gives 0.12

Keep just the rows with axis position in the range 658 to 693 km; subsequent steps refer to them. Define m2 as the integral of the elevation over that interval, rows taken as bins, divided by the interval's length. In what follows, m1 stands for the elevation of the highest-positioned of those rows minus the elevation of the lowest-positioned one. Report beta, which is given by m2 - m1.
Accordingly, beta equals 53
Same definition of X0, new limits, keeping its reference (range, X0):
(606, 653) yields 4.1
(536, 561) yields 12.0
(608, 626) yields 4.7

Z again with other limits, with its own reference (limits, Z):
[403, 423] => 422.0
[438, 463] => 442.0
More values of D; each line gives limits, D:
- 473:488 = 1011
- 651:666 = 1021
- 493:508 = 999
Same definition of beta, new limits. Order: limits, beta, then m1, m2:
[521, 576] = 65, -4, 61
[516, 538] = 87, -34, 52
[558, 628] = 80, -10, 70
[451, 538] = 99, -36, 63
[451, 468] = 70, -3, 66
